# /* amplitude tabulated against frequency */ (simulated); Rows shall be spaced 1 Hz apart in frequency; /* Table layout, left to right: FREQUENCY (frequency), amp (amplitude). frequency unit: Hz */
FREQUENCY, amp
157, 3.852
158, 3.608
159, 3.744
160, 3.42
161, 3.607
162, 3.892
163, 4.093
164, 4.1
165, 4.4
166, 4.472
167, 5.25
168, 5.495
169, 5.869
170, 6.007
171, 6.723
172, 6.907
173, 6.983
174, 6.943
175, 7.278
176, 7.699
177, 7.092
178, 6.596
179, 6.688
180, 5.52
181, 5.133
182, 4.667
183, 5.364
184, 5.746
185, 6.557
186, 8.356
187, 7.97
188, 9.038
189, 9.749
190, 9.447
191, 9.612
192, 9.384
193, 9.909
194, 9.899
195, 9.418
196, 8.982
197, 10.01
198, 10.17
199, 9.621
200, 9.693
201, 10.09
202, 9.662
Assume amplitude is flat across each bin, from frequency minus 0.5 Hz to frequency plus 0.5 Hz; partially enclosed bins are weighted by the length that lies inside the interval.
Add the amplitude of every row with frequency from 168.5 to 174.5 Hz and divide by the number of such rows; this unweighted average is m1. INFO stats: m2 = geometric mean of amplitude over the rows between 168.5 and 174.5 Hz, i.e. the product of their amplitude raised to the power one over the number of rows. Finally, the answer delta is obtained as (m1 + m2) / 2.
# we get 7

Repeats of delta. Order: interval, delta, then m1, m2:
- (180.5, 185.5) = 5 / 5.5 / 5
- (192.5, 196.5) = 10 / 9.6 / 10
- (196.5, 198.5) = 10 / 10.1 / 10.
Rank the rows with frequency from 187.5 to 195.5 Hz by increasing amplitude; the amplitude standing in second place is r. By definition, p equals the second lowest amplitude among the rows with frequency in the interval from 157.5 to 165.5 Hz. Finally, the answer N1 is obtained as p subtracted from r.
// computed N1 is 6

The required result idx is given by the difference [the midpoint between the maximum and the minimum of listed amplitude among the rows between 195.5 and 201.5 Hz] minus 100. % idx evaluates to -90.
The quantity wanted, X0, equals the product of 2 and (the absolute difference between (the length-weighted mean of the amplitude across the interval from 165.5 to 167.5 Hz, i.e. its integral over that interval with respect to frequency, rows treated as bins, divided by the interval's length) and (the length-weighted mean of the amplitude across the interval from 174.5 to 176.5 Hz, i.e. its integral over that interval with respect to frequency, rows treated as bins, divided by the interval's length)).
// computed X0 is 5.3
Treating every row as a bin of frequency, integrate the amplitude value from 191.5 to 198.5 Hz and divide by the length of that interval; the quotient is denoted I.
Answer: 10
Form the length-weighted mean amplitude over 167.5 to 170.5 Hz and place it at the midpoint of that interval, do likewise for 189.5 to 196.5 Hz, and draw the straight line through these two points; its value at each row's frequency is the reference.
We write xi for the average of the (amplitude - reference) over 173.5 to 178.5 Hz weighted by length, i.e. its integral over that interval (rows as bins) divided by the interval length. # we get 0.2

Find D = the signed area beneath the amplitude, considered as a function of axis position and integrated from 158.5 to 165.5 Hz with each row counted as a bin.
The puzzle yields 27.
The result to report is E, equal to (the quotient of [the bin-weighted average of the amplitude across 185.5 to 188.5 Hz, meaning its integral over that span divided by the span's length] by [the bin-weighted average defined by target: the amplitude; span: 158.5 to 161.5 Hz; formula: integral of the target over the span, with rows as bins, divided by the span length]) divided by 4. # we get 0.59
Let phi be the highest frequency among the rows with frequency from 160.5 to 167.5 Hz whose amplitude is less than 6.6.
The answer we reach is 167 Hz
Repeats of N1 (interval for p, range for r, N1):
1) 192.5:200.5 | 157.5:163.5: -6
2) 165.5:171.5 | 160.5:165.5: -1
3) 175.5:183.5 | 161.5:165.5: -1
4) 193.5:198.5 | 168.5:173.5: -3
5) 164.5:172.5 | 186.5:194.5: 5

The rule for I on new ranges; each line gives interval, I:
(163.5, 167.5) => 5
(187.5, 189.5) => 9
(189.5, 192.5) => 9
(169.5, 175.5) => 7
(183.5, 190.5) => 8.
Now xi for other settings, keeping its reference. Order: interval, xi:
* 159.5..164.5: -0.9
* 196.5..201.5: -0.5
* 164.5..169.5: -0.4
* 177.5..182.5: -1.8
